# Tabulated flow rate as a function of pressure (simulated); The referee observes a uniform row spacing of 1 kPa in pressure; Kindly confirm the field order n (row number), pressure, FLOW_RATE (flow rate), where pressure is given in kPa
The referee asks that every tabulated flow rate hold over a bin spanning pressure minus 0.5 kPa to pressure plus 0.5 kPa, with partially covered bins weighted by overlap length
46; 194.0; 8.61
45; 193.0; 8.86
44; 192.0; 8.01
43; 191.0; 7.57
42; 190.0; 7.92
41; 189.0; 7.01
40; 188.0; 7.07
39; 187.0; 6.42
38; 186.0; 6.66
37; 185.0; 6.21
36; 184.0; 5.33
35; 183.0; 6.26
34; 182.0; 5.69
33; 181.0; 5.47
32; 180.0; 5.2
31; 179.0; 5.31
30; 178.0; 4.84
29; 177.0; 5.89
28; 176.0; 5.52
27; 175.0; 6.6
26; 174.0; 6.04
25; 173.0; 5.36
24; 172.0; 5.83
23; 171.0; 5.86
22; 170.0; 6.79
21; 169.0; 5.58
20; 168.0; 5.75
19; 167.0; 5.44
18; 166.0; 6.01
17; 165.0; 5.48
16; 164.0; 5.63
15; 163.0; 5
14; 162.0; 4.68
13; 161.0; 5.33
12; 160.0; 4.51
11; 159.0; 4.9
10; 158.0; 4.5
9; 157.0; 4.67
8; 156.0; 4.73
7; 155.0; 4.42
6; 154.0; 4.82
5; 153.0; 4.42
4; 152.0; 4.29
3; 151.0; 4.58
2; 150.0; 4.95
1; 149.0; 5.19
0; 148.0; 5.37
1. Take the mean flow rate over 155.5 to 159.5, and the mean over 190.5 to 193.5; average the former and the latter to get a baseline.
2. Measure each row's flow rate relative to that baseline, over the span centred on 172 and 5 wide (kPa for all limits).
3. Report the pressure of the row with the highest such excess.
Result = 170.0 kPa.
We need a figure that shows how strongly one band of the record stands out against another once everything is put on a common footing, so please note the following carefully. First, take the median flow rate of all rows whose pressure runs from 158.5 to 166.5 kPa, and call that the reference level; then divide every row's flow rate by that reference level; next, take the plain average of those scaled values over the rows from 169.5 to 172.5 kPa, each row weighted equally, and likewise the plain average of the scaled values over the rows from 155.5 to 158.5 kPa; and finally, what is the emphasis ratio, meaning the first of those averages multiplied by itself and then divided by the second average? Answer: 1.6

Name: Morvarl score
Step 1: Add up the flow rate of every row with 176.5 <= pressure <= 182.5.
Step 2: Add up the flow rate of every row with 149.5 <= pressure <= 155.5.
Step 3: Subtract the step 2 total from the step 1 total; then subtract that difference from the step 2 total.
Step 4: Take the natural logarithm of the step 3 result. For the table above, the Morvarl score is 3.12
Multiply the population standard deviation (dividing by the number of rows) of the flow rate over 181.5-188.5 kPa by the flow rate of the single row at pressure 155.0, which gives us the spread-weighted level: 2.38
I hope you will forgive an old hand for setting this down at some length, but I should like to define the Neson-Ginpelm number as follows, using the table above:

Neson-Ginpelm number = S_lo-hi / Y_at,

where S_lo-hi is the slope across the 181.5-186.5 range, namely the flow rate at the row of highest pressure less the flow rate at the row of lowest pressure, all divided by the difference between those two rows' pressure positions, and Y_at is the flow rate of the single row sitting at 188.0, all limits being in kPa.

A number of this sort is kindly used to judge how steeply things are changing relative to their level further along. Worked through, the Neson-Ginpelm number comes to 0.03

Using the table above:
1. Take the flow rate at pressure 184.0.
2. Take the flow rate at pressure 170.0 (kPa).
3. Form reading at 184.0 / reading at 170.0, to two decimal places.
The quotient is 0.78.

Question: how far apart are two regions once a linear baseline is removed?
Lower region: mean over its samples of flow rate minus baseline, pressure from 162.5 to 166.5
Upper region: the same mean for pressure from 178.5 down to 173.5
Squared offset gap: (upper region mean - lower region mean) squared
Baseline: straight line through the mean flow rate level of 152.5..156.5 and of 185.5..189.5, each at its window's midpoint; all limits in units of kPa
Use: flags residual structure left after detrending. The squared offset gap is 0.3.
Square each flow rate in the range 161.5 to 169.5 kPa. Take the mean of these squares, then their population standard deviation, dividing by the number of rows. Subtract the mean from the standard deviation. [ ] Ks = -25.6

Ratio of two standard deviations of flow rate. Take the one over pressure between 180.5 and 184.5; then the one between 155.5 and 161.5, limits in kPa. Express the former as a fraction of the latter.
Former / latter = 1.3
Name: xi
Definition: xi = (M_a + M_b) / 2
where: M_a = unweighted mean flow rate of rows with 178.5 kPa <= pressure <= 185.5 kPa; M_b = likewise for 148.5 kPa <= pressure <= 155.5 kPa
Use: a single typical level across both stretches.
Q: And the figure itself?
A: 5.15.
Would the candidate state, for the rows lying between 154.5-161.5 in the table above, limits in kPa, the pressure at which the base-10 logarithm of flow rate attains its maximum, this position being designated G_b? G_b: 161.0 kPa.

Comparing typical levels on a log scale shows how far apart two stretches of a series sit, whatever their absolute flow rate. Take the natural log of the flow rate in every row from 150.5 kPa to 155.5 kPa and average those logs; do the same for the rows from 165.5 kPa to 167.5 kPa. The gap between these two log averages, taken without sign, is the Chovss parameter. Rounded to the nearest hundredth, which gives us 0.24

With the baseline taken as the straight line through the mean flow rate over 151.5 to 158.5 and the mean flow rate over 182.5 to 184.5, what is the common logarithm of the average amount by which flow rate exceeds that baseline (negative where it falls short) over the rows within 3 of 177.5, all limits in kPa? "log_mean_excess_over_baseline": -1.57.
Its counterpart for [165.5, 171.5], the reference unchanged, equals -0.12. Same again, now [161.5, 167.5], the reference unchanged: -0.39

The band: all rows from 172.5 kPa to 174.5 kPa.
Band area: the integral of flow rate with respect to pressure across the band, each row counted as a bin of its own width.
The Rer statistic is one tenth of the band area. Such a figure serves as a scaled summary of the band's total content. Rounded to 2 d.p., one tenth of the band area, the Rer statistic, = 1.14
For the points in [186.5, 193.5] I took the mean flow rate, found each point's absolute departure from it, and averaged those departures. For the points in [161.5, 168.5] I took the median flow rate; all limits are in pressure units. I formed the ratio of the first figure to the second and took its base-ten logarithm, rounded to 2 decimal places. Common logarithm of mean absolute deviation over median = -0.95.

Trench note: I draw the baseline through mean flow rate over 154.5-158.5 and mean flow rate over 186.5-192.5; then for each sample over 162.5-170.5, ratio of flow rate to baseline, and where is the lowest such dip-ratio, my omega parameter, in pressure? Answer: 163.0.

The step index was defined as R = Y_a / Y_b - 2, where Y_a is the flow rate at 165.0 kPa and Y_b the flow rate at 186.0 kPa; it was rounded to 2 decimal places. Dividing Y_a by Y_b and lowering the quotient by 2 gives -1.18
